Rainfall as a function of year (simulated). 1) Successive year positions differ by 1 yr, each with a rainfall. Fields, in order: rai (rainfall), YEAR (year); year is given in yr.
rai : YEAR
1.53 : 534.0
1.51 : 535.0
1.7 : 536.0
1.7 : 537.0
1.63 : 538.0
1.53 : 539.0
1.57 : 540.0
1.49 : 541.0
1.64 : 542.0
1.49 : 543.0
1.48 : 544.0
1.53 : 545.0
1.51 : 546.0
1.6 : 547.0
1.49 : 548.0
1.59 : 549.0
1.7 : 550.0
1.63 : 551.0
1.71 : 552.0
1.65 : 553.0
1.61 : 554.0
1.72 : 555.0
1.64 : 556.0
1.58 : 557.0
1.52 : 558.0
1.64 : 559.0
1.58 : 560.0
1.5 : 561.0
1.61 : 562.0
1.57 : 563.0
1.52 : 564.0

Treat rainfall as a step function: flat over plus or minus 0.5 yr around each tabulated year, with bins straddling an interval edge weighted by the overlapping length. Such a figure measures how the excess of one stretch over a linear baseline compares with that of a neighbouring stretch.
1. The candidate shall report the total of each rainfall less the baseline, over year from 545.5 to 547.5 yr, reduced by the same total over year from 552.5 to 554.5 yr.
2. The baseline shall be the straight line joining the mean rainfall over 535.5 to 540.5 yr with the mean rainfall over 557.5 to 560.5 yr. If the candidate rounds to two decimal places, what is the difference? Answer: -0.18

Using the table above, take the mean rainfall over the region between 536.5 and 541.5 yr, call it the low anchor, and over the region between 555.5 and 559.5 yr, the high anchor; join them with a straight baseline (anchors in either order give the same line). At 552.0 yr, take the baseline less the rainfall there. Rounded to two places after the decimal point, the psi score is -0.12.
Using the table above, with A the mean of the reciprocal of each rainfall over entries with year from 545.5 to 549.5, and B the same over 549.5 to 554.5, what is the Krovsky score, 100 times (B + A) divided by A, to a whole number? 193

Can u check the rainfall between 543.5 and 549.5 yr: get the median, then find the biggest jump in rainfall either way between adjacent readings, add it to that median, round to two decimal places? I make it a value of 1.63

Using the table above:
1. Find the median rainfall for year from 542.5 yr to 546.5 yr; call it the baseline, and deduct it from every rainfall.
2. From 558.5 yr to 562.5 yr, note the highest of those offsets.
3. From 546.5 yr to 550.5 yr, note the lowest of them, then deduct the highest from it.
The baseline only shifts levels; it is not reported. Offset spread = -0.15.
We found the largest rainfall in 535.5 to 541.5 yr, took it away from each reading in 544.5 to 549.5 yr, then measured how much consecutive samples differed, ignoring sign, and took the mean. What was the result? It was 0.080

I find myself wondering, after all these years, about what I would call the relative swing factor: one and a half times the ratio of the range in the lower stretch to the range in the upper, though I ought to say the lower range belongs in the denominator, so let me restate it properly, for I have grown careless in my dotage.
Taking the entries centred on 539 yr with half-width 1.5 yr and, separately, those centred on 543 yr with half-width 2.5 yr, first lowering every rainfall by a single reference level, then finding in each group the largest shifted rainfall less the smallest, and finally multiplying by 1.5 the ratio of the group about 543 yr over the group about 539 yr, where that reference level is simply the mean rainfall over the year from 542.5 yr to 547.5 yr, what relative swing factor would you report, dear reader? 2.4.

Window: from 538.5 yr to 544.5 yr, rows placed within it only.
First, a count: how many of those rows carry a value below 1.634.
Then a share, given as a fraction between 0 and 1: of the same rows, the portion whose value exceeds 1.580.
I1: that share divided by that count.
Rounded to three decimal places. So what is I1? 0.033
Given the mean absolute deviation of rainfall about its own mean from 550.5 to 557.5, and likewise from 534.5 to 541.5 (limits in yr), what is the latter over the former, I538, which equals 1.94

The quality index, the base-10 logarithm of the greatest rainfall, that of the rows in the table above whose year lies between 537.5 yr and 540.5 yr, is 0.212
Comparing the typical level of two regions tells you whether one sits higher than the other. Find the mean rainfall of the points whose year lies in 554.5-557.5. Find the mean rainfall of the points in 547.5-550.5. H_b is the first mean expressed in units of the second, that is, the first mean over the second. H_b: 1.03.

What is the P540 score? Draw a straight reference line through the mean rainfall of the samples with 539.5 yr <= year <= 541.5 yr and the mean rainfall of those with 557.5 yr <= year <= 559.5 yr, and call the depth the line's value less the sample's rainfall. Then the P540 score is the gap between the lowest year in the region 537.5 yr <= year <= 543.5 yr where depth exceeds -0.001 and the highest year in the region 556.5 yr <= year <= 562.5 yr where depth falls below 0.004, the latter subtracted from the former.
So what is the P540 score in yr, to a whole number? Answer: -21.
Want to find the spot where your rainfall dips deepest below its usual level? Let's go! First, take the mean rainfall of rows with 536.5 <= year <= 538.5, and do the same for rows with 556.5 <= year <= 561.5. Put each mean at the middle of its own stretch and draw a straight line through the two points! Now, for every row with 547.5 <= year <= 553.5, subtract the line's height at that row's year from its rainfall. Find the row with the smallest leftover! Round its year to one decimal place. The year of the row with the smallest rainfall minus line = 548.0 yr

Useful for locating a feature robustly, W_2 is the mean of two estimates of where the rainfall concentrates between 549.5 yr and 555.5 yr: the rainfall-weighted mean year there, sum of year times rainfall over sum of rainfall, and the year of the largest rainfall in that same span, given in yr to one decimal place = 553.7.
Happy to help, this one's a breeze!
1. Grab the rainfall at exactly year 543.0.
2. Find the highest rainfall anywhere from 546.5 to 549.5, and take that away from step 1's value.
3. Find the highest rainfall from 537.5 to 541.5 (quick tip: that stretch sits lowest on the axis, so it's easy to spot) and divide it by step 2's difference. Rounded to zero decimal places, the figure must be -15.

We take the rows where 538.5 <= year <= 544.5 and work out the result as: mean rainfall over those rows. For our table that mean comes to 1.53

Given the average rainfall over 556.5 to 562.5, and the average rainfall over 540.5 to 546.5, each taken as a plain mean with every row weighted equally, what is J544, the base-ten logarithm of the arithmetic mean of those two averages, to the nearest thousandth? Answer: 0.190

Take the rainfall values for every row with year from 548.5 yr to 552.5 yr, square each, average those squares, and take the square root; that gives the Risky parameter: 1.66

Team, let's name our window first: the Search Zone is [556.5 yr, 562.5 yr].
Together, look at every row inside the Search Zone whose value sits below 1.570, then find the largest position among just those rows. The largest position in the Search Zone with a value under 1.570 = 561.0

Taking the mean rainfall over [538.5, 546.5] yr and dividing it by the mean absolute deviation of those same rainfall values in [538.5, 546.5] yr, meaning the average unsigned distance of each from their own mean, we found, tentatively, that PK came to 41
